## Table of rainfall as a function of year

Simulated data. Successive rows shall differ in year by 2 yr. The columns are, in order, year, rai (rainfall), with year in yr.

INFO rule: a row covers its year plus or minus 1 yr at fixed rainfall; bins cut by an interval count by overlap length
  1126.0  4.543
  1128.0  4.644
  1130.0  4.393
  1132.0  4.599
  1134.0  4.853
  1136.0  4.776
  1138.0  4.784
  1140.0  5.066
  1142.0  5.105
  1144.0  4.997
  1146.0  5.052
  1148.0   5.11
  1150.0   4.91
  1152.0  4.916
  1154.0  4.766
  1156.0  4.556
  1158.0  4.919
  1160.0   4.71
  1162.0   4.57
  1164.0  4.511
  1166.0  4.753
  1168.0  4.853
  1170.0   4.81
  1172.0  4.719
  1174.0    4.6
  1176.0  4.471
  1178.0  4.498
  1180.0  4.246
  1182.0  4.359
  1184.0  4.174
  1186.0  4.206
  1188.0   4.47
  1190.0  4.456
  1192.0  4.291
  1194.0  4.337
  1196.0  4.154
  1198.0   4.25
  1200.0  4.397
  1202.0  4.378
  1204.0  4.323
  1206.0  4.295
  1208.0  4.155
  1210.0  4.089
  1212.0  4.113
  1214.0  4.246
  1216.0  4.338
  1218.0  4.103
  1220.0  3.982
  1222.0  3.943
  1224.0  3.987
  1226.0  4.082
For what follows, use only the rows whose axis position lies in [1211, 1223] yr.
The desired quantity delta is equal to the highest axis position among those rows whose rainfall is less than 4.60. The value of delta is 1222.0 yr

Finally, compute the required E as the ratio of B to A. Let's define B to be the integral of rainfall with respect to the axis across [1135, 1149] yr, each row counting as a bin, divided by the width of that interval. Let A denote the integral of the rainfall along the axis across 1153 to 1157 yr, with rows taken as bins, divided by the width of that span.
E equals 1.07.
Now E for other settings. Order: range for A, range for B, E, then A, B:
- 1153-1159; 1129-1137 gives 0.98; 4.7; 4.66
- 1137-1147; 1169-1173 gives 0.95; 5.0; 4.76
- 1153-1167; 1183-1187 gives 0.89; 4.7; 4.19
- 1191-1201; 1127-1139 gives 1.09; 4.3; 4.67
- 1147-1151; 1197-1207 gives 0.86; 5.0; 4.33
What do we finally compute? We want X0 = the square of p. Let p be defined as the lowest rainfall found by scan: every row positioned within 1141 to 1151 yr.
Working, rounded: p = 4.91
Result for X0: 24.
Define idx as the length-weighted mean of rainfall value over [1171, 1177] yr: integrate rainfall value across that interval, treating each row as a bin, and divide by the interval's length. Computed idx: 4.60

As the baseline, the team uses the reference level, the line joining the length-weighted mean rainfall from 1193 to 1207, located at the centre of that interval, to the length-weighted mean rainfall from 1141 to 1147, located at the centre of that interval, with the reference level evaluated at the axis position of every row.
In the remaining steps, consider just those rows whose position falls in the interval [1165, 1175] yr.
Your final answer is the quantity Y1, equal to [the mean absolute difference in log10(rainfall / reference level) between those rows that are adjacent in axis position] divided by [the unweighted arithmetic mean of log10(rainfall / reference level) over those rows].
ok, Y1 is 1.8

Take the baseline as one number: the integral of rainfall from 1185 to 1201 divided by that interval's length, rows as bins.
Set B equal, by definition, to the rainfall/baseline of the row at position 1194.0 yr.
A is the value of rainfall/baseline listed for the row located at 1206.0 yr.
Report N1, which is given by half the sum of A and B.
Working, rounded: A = 0.99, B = 1.00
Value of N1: 1.00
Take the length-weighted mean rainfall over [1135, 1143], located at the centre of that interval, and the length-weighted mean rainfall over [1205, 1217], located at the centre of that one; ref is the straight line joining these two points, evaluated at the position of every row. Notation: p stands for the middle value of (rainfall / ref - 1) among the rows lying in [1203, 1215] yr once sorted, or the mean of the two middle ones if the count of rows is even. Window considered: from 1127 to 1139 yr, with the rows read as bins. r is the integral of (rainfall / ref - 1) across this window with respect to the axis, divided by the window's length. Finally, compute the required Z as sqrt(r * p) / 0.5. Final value 0.036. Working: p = -0.005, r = -0.064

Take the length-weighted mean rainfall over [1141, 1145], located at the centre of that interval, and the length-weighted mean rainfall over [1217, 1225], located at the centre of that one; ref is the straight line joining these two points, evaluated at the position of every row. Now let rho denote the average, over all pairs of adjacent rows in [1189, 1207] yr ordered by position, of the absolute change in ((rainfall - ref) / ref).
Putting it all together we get 0.0202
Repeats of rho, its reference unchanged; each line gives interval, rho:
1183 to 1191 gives 0.0269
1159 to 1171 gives 0.0235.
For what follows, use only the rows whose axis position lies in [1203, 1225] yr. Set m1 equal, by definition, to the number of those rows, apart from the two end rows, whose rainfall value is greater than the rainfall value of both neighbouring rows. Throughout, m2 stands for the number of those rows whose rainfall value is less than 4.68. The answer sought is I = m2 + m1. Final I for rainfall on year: 12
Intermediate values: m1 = 1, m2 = 11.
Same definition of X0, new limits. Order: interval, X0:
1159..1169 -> 20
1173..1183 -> 18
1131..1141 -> 21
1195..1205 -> 17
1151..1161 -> 21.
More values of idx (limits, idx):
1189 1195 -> 4.36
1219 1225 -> 3.97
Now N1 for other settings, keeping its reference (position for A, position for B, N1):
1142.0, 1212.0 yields 1.07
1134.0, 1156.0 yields 1.09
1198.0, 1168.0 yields 1.05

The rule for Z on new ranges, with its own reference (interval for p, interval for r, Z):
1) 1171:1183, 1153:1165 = 0.027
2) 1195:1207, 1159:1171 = 0.016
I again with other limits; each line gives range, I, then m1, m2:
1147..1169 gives 5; 2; 3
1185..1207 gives 14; 3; 11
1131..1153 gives 4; 3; 1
